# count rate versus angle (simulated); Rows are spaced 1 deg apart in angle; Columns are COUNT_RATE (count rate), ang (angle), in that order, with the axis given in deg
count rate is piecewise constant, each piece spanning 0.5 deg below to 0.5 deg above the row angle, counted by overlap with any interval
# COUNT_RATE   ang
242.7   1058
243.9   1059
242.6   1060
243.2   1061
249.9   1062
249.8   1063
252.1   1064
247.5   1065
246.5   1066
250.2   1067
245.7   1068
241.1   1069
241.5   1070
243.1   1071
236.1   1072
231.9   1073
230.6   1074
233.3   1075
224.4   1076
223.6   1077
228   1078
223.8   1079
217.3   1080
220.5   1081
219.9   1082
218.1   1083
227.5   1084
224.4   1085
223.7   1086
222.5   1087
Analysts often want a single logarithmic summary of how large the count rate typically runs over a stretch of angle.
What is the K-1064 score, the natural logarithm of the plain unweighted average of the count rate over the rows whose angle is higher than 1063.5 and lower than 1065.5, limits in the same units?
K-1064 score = 5.52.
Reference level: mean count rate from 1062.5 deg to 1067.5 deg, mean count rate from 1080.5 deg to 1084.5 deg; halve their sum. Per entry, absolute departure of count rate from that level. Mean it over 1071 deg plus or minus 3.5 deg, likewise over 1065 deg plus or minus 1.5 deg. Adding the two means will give 19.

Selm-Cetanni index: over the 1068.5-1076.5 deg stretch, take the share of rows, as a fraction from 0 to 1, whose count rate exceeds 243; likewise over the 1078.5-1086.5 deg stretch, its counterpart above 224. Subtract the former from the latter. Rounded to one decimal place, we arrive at 0.1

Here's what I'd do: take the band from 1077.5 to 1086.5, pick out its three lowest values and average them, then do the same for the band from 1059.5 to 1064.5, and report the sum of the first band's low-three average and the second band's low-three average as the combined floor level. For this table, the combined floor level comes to 464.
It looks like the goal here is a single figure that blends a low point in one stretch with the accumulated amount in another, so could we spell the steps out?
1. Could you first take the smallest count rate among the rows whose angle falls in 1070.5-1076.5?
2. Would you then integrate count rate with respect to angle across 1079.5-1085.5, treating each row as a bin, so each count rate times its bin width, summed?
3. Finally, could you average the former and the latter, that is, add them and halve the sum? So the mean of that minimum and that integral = 776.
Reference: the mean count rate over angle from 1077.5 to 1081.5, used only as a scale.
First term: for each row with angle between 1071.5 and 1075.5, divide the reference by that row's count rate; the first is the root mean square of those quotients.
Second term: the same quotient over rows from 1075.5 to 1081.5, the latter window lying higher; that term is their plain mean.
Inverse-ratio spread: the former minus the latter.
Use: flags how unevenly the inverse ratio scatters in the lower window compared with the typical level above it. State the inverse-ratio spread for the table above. -0.04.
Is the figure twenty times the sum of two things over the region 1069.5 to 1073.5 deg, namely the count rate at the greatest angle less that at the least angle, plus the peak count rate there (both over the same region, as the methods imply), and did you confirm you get 4670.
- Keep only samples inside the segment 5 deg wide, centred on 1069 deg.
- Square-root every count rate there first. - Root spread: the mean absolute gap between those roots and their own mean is 0.09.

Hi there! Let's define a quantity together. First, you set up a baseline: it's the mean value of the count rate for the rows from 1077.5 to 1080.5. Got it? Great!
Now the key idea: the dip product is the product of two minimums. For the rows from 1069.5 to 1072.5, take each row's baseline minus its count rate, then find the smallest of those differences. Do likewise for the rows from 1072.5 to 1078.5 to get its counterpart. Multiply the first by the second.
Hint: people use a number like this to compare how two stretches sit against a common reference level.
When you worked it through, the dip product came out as 206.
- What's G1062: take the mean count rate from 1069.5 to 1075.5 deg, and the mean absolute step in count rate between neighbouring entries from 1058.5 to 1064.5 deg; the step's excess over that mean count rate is -234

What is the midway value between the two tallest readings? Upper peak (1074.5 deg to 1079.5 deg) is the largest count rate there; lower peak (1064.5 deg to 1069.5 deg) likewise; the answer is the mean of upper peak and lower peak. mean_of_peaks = 242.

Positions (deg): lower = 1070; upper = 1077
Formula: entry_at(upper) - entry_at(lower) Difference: -18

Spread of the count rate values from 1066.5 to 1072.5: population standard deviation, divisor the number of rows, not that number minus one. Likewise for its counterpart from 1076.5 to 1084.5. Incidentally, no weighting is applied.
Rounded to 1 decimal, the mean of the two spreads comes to 4.1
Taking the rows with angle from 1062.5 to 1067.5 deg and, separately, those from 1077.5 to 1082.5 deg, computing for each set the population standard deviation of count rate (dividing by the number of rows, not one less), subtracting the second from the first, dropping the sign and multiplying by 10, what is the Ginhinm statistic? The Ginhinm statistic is 17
